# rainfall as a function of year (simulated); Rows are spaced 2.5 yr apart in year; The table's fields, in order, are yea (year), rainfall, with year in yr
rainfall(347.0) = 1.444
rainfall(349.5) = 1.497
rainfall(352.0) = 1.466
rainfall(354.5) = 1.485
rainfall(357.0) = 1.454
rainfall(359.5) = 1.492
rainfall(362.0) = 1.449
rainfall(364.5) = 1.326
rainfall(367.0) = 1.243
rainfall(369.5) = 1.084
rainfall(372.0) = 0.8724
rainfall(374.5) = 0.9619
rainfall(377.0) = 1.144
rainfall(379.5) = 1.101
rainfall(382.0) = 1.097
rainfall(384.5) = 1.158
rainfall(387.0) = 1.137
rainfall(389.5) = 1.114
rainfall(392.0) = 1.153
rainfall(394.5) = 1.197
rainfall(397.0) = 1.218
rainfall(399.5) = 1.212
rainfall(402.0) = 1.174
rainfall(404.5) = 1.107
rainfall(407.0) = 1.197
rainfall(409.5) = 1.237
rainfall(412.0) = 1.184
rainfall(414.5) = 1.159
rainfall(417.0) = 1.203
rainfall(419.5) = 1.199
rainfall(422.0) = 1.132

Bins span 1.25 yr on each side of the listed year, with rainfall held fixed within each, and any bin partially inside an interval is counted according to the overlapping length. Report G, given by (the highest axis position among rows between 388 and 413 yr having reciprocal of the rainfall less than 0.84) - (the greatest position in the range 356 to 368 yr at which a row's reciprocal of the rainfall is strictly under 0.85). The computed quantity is 42.5 yr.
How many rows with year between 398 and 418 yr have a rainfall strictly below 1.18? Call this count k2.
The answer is 3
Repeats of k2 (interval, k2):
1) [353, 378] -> 4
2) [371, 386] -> 6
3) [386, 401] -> 3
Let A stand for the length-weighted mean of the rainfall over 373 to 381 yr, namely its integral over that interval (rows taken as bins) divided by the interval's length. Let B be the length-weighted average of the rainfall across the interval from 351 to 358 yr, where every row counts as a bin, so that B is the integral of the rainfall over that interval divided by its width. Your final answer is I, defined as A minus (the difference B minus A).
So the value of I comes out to 0.7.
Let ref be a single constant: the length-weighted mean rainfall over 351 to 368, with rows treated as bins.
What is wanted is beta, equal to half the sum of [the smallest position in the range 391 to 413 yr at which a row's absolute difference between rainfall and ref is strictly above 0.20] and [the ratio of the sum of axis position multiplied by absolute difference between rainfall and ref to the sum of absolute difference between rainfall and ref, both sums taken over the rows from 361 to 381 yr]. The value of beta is 382.5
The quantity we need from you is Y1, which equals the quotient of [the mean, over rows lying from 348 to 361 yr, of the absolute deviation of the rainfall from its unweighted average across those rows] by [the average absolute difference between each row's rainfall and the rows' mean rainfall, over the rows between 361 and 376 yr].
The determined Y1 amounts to 0.1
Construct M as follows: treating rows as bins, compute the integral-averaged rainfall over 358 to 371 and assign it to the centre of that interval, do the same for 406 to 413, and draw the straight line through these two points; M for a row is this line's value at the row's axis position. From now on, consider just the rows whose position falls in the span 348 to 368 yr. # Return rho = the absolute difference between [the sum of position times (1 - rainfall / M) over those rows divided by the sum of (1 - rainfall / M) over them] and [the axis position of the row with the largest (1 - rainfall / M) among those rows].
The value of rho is 12.0 yr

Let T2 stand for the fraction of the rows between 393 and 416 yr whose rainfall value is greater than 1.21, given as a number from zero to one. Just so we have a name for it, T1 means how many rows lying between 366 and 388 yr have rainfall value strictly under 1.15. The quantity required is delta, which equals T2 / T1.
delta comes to 0.0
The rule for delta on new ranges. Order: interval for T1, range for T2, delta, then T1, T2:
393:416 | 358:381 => 0.4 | 1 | 0.44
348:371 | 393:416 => 0.3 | 1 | 0.33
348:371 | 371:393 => 0.0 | 1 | 0.00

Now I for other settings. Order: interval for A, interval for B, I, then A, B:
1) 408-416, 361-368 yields 1.0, 1.194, 1.34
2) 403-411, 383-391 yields 1.2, 1.180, 1.14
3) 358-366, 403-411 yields 1.7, 1.418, 1.18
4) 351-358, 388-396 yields 1.8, 1.469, 1.16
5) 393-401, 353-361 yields 0.9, 1.206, 1.48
